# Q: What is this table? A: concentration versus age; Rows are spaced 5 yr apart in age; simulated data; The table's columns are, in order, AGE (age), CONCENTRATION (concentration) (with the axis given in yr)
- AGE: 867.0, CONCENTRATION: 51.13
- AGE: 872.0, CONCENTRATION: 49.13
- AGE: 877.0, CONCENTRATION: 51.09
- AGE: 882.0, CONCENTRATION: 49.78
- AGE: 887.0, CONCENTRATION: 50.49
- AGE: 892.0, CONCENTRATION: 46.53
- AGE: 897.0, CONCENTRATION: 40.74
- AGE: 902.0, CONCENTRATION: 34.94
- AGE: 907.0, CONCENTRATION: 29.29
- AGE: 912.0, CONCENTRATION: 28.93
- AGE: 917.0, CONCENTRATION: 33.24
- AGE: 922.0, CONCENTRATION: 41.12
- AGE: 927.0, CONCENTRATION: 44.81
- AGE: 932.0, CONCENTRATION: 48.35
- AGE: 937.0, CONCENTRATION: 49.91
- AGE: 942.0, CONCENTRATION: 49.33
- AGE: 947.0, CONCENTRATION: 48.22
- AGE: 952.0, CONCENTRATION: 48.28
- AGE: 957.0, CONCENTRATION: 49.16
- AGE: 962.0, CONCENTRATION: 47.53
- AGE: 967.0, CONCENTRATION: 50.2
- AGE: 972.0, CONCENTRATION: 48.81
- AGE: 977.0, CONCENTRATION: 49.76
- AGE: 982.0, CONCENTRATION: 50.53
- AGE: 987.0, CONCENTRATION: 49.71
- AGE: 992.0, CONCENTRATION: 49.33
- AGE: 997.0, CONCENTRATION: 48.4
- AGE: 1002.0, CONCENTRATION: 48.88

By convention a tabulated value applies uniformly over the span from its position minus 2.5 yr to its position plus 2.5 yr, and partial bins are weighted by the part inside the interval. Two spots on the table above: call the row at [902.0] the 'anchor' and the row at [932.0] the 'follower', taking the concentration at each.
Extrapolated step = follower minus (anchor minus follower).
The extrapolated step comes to 62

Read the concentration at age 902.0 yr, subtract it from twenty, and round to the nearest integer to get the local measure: -15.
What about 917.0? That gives -13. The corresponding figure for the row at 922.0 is -21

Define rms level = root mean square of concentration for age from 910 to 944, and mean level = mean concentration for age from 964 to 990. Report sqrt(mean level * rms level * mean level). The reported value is 326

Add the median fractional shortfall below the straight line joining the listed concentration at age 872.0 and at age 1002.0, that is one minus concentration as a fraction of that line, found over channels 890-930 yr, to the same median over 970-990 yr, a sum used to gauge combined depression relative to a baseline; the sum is 0.21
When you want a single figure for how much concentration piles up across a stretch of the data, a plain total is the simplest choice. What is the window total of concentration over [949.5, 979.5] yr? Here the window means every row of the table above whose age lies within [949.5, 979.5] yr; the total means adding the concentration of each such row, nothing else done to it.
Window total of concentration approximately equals 294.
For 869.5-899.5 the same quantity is 288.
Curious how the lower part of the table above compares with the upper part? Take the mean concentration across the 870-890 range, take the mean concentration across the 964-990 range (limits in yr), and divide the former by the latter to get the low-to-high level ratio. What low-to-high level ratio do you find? 1.01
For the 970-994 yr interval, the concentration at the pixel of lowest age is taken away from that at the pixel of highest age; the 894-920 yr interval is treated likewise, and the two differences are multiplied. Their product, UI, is -4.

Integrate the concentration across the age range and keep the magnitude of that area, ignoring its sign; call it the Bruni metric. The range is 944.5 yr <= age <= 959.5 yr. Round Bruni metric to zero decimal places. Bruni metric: 728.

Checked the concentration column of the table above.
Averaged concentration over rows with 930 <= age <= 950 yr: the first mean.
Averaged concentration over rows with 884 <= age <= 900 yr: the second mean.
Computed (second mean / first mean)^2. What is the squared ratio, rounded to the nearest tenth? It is 0.9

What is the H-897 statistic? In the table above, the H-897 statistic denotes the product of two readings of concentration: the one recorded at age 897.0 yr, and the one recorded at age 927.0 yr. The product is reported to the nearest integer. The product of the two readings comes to 1826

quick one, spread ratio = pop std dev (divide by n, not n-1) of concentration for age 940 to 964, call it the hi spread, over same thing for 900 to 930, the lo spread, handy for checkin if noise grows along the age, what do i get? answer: 0.113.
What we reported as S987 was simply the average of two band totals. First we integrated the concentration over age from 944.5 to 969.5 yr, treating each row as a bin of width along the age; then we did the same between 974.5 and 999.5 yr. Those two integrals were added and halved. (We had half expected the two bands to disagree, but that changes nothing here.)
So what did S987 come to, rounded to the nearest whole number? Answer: 1228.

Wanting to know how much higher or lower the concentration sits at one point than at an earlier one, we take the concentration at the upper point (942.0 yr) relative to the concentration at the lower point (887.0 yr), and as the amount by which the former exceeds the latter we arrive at -1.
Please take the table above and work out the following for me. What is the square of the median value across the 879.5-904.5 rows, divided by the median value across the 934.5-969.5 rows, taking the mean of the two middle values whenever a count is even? 44.0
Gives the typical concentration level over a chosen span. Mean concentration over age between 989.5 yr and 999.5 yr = 48.9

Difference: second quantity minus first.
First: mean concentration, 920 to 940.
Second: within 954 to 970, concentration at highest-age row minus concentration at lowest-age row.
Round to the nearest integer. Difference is -45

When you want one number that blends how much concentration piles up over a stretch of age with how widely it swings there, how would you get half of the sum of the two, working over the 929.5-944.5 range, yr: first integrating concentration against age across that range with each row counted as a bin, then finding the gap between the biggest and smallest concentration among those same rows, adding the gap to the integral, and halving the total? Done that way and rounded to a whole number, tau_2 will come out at 370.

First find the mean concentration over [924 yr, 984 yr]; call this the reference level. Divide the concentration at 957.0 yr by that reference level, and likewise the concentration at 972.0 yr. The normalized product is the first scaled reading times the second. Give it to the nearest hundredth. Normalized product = 1.01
